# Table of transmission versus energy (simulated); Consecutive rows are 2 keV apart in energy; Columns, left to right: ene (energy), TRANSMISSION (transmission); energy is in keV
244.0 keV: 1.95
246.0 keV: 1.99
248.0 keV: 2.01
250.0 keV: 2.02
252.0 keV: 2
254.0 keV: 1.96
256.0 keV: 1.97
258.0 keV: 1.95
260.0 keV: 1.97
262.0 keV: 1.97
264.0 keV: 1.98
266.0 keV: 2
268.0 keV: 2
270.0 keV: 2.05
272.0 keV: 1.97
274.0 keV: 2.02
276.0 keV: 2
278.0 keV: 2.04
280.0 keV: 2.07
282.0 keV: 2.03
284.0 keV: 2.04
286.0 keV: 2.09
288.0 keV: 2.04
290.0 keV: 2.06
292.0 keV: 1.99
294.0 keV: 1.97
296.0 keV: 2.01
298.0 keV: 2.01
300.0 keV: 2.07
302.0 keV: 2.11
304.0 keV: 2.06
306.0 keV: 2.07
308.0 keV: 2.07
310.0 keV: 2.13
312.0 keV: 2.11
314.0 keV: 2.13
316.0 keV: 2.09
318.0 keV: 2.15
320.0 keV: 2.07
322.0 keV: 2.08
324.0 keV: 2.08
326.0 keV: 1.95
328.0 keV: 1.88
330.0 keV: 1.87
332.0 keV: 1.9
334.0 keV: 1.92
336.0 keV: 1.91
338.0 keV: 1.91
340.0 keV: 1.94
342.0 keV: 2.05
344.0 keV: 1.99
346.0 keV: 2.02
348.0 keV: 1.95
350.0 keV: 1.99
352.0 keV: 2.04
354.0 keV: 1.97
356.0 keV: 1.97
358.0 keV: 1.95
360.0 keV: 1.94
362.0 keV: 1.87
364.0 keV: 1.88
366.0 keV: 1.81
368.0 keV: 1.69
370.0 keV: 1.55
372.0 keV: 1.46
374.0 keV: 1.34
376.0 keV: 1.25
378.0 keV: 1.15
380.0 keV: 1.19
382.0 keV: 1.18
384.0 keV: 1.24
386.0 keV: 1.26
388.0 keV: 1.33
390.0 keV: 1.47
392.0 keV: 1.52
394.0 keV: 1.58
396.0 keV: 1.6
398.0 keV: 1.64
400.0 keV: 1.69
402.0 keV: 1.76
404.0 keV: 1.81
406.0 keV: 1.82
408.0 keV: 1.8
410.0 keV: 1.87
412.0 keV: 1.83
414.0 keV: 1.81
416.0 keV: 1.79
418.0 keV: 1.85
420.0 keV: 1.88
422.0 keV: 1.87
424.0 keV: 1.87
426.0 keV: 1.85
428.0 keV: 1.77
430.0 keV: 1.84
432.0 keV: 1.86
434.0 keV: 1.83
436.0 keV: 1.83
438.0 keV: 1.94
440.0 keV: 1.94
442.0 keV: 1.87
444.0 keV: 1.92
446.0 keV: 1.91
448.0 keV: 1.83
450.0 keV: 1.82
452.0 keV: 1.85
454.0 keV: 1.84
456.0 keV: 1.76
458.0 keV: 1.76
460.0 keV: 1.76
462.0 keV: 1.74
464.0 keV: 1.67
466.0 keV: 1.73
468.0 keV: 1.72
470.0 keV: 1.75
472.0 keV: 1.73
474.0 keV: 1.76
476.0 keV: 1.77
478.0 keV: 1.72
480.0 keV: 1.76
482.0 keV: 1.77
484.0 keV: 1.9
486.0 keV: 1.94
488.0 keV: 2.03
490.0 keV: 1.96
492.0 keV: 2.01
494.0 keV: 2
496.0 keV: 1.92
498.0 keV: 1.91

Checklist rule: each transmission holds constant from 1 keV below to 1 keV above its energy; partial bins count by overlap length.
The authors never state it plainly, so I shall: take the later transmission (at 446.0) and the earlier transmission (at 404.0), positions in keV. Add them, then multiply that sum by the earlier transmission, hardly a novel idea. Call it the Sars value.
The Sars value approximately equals 6.7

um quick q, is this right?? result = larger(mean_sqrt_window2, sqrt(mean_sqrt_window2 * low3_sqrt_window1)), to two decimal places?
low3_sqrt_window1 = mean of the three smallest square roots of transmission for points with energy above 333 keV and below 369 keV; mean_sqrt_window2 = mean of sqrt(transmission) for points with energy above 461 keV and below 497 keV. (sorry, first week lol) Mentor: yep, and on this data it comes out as 1.35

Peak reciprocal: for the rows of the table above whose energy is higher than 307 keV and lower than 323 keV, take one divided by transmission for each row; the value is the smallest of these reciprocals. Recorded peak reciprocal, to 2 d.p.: 0.47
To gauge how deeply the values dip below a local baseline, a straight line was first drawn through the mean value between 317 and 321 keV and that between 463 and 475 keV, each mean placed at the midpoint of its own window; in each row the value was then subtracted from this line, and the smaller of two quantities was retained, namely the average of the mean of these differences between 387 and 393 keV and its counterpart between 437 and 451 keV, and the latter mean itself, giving -0.10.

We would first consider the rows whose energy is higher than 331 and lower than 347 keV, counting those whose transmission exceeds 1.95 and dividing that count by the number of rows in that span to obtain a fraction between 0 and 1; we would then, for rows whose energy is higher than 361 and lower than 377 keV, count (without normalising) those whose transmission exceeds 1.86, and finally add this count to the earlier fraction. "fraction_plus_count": 2.4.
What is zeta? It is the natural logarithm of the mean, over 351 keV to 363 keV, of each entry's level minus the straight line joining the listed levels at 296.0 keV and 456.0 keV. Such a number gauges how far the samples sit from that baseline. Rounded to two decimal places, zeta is -3.17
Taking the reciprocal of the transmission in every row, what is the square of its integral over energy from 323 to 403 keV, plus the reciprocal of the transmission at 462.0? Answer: 2317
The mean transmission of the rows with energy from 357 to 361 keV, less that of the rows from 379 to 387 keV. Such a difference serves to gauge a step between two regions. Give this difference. 0.7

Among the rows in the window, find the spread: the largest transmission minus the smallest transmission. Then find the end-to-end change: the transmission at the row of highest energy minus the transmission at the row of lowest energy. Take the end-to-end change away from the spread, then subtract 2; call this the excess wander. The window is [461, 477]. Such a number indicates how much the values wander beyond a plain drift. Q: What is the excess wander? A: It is -1.930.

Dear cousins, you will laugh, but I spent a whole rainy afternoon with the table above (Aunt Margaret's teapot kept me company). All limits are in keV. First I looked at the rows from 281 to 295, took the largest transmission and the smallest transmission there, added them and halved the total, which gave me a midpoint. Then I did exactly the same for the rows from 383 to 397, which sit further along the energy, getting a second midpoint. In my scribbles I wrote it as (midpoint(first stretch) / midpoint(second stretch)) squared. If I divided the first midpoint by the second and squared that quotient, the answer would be 2.04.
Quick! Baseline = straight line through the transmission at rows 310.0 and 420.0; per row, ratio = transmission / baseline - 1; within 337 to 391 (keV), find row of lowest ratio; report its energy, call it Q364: 378.0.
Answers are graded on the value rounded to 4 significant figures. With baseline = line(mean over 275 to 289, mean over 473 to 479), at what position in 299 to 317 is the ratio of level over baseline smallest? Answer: 304.0 keV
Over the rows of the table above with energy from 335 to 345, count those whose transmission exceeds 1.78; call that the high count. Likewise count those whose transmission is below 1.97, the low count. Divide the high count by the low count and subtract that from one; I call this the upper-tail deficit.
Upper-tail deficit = -0.7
